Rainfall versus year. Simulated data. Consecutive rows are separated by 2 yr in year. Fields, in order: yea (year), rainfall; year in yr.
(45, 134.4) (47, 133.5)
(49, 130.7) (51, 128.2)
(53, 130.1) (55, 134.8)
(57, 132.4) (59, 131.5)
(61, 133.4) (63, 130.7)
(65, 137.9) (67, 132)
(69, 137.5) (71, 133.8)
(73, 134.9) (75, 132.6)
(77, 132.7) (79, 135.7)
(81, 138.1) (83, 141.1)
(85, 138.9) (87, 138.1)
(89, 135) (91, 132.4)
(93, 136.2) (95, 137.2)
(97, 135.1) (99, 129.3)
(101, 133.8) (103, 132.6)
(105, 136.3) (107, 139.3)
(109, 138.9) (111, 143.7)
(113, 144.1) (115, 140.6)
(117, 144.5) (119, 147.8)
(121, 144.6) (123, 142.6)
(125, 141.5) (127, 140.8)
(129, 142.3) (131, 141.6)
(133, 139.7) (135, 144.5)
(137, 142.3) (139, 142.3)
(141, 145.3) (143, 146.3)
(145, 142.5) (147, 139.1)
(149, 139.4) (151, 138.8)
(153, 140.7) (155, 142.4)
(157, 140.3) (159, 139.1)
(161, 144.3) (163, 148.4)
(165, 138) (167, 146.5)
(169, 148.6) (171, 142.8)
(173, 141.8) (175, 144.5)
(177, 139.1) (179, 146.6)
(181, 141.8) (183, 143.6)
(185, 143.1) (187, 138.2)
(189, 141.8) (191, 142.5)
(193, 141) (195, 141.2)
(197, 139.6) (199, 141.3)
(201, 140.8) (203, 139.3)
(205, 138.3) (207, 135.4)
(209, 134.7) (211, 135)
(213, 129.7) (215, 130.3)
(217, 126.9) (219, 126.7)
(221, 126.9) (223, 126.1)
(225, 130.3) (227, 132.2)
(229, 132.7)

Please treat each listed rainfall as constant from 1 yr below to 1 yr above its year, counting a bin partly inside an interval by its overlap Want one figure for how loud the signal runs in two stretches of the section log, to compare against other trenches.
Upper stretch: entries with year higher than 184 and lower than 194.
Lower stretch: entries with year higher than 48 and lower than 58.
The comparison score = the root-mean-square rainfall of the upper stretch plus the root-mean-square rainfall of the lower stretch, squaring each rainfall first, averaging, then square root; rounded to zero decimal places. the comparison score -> 273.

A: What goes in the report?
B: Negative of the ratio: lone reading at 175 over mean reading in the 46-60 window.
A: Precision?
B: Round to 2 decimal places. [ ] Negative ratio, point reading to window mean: -1.10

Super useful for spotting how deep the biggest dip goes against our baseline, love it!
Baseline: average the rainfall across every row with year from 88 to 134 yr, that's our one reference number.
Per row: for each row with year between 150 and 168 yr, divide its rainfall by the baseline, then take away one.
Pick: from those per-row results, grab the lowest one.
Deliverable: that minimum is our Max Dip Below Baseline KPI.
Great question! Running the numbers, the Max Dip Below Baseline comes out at -0.01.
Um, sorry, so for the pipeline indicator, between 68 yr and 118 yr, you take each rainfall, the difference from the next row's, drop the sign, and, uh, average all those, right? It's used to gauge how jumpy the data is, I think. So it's 2.60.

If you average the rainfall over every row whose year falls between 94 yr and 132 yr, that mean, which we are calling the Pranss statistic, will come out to 140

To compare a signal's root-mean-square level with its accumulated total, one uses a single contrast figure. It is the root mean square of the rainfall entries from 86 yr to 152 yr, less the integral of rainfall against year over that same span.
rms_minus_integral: -9097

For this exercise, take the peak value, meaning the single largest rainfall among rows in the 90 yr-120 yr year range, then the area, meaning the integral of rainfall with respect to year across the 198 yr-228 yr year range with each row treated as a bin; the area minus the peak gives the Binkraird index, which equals 3840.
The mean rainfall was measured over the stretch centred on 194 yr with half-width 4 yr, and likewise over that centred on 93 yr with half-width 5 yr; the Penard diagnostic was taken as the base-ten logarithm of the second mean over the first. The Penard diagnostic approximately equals -0.019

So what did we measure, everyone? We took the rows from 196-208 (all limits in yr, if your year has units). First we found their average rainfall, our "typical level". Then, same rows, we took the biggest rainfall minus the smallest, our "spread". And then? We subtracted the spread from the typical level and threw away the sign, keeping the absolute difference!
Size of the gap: 133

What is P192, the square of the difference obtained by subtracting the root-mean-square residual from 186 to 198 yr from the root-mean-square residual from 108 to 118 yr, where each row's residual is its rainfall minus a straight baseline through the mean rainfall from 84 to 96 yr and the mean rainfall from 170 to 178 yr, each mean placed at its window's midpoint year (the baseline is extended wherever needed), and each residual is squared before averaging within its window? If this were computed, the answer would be 4.1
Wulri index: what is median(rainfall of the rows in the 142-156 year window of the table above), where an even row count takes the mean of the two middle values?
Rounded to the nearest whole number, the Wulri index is 141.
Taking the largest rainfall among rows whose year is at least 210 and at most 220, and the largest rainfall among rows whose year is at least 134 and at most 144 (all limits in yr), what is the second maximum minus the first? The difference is 11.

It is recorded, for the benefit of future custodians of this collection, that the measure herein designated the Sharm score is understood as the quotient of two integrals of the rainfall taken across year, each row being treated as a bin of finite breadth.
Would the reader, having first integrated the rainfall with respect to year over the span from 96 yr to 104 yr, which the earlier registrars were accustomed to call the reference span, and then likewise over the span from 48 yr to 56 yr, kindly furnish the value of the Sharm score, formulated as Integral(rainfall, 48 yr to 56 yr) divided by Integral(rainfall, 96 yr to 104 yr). 0.99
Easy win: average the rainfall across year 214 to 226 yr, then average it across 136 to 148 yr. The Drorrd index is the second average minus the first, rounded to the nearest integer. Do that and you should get 15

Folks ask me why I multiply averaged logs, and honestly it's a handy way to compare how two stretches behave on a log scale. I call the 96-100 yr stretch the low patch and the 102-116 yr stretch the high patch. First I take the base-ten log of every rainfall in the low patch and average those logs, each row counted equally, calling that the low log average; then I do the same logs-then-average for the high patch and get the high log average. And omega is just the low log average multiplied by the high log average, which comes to 4.55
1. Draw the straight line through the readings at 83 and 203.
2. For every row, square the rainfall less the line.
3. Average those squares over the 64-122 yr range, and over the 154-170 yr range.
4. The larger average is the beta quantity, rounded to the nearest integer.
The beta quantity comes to 33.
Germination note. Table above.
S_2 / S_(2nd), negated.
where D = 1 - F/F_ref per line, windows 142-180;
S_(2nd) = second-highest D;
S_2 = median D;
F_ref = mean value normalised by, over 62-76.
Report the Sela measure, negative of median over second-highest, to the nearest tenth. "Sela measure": -1.8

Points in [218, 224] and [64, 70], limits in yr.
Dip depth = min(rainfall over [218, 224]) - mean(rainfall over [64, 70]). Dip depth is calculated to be -10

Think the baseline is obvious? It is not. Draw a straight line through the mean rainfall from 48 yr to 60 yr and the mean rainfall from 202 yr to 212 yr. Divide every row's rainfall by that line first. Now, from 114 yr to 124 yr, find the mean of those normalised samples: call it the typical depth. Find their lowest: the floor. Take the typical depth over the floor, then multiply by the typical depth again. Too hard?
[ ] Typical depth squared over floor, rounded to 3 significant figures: 1.10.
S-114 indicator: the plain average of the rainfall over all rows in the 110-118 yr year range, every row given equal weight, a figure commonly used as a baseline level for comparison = 143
